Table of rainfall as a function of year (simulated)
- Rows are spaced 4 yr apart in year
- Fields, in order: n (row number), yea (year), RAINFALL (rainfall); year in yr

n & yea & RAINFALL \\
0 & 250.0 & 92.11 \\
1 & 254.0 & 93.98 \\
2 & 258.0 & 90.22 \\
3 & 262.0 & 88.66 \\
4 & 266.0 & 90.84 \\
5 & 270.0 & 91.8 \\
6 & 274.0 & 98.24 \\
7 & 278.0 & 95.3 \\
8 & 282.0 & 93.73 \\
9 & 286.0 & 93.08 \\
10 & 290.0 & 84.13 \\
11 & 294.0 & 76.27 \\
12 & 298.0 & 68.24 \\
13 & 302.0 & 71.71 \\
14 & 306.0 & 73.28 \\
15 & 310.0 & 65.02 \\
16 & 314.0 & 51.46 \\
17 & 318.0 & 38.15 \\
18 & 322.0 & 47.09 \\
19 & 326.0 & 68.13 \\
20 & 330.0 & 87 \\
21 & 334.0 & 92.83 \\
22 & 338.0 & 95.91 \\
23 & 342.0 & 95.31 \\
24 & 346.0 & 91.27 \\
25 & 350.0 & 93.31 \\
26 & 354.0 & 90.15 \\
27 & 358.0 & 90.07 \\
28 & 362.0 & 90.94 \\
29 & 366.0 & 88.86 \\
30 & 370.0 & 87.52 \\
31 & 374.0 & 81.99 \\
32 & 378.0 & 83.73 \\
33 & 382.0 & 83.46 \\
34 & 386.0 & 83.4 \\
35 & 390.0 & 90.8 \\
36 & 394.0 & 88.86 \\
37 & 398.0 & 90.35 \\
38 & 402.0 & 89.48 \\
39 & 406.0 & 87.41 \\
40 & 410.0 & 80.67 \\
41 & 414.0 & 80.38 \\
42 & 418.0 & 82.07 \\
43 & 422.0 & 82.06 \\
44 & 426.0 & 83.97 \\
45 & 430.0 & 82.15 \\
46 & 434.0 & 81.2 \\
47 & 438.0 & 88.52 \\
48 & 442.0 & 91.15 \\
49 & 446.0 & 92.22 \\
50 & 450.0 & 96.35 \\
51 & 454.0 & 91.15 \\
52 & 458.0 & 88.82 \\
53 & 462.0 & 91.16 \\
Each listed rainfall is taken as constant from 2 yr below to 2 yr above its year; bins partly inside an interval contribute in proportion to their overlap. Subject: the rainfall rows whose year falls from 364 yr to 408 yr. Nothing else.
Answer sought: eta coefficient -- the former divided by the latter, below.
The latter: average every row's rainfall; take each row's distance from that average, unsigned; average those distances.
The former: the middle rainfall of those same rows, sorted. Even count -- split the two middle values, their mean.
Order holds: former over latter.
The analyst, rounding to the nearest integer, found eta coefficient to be 32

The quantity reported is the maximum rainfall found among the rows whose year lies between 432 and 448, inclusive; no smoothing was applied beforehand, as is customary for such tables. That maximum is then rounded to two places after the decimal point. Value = 92.22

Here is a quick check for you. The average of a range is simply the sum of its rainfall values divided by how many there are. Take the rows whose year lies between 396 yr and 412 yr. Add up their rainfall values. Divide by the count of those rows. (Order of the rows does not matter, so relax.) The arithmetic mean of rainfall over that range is 87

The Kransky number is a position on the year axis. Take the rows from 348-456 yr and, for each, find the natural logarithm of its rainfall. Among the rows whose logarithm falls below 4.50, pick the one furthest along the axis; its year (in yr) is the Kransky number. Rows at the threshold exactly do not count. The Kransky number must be 438.0 yr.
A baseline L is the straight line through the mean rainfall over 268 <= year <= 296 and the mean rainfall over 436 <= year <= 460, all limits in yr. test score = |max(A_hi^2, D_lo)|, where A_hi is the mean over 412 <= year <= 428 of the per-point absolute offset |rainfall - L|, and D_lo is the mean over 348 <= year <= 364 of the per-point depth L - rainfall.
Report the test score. 82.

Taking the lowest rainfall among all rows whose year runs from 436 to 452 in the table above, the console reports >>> 88.52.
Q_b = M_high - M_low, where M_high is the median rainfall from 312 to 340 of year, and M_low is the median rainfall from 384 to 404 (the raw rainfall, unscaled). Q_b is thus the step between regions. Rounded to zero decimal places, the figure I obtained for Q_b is -21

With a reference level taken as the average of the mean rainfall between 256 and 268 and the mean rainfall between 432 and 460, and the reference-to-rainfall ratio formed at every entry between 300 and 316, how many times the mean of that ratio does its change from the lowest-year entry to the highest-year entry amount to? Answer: 0.35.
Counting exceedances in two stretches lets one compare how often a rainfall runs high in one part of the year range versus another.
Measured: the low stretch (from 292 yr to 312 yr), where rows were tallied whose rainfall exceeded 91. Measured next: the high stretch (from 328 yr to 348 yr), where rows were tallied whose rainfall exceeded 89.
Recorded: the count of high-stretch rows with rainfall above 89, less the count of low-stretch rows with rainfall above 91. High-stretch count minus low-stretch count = 4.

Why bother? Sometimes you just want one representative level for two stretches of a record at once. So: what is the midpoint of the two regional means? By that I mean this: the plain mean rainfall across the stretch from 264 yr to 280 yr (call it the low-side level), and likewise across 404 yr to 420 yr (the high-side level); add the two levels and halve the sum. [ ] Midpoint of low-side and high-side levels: 88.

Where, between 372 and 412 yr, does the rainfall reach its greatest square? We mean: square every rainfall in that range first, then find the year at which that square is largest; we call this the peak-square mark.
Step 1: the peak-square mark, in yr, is 390.0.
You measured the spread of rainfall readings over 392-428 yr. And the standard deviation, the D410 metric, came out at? 4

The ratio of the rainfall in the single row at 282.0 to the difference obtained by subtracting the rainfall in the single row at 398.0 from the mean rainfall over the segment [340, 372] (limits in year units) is 162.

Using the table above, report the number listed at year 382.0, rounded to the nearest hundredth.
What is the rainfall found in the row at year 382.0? 83.46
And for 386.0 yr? 83.40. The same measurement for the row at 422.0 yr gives 82.06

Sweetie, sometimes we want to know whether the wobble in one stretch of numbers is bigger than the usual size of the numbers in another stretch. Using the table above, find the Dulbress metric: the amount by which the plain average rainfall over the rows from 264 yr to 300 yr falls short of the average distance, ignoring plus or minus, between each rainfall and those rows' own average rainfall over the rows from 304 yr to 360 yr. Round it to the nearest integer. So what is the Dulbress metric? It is -71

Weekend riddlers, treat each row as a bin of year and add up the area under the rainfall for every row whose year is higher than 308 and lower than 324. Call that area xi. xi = 807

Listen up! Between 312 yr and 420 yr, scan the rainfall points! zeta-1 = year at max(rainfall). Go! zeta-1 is 338.0 yr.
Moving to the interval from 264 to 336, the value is 274.0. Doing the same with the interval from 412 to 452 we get 450.0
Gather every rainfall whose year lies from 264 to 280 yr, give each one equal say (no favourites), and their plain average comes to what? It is 94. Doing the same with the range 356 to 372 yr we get 89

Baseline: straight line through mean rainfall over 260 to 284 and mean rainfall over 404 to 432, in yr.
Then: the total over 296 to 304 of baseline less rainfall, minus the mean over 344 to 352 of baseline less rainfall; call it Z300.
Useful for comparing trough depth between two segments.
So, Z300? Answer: 47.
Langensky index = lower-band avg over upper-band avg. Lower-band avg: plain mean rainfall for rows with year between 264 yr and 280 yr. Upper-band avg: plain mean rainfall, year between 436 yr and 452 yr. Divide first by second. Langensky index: 1.02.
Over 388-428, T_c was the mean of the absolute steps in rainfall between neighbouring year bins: 1.9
